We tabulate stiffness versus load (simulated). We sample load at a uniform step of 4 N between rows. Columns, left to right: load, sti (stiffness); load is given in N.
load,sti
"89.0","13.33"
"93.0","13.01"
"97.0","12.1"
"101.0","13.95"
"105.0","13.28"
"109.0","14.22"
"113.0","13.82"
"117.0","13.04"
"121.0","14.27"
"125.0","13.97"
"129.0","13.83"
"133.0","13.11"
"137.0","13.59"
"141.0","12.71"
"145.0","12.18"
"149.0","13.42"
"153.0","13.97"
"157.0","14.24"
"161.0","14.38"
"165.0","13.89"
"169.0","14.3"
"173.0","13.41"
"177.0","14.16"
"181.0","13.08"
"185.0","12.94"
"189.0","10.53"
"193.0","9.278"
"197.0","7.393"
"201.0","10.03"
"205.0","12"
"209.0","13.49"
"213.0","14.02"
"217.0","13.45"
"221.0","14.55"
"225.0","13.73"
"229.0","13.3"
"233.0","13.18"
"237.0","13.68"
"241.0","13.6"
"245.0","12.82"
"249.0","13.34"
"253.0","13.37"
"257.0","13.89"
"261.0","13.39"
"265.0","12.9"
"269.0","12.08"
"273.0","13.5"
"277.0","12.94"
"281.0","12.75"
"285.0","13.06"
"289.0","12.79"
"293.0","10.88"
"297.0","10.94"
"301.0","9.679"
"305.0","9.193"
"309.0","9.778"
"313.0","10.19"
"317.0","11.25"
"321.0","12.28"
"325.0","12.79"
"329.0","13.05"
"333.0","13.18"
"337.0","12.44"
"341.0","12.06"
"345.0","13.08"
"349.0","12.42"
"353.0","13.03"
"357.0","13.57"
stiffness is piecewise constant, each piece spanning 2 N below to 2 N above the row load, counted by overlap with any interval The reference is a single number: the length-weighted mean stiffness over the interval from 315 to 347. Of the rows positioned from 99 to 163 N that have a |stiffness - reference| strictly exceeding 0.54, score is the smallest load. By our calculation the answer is 101.0 N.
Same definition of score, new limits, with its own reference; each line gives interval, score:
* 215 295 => 217.0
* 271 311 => 273.0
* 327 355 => 333.0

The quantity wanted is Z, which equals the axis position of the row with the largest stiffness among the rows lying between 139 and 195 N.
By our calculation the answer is 161.0 N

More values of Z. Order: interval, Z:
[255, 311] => 257.0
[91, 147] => 121.0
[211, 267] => 221.0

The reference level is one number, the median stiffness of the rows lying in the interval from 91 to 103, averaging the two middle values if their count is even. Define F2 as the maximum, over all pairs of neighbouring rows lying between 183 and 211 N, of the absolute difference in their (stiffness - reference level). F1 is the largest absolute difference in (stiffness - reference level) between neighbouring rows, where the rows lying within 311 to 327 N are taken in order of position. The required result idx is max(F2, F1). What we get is 2.6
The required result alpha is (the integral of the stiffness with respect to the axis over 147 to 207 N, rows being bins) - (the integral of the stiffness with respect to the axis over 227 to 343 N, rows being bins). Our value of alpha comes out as -685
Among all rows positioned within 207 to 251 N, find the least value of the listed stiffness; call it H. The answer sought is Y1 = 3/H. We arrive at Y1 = 0.23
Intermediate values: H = 12.82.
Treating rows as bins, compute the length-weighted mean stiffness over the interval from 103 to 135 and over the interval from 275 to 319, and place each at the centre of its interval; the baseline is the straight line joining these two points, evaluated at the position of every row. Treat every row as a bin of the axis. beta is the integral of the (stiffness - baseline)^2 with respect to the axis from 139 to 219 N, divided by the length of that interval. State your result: 3.2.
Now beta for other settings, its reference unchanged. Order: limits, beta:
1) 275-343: 2.3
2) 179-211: 6.4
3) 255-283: 2.4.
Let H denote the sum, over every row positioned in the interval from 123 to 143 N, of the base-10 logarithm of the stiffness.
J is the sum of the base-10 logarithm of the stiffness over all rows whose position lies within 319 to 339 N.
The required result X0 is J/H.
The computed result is 0.980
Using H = 5.641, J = 5.53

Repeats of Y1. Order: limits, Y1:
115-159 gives 0.25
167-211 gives 0.41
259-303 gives 0.31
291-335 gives 0.33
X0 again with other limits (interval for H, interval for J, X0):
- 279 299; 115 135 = 1.050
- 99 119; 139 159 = 0.989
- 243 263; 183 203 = 0.883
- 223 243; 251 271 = 0.989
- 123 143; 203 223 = 1.001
